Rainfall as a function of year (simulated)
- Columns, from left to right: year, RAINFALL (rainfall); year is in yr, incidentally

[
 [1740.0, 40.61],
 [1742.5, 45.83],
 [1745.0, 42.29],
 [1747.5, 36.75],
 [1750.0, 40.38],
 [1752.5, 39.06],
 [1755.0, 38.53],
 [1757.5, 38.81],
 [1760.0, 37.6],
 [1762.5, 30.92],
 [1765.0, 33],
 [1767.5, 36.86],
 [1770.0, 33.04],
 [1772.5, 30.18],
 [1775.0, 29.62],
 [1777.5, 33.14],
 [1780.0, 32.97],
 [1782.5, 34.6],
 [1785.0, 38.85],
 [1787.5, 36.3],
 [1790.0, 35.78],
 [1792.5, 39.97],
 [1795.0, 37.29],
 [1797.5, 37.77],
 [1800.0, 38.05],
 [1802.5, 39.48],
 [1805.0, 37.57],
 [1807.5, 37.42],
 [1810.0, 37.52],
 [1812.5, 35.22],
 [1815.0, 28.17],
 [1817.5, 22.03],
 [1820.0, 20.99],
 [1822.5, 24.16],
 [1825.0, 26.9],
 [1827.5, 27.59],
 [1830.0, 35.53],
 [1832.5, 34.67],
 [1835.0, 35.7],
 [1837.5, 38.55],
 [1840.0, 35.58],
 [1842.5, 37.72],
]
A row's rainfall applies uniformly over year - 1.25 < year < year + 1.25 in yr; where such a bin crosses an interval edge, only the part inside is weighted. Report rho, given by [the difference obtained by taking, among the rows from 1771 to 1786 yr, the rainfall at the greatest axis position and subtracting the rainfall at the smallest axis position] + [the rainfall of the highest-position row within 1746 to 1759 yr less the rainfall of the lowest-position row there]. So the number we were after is 11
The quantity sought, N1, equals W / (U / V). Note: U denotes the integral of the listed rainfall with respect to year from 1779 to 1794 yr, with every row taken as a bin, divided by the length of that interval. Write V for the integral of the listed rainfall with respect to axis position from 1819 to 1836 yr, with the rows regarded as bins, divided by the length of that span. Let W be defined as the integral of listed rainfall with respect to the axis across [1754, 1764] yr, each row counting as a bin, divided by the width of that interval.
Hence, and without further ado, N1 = 29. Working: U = 36.5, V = 29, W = 36.3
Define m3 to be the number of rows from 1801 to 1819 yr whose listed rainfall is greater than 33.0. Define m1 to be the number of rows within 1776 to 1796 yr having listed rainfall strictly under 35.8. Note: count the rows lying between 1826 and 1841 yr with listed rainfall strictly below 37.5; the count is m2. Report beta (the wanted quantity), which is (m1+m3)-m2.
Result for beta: 4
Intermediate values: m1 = 4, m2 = 5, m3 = 5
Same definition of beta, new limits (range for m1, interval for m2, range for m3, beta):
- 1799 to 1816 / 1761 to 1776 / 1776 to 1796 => 3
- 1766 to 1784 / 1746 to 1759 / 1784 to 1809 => 15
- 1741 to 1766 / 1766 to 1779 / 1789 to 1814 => 7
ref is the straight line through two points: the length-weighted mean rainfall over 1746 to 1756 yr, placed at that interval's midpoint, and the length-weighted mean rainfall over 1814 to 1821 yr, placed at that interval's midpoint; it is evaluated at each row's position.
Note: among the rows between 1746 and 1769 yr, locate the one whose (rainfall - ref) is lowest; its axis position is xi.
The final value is 1762.5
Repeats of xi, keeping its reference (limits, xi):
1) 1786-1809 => 1787.5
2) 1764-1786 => 1772.5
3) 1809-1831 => 1820.0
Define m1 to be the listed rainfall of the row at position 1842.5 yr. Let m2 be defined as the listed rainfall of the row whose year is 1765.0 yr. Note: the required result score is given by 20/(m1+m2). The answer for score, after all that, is 0.283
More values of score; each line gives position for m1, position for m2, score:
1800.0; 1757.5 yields 0.260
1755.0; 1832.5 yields 0.273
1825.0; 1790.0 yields 0.319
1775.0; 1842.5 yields 0.297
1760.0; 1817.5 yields 0.335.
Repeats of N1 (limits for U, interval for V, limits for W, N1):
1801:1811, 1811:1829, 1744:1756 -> 28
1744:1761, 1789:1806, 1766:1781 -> 32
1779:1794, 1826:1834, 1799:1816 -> 32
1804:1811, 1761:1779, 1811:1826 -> 23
